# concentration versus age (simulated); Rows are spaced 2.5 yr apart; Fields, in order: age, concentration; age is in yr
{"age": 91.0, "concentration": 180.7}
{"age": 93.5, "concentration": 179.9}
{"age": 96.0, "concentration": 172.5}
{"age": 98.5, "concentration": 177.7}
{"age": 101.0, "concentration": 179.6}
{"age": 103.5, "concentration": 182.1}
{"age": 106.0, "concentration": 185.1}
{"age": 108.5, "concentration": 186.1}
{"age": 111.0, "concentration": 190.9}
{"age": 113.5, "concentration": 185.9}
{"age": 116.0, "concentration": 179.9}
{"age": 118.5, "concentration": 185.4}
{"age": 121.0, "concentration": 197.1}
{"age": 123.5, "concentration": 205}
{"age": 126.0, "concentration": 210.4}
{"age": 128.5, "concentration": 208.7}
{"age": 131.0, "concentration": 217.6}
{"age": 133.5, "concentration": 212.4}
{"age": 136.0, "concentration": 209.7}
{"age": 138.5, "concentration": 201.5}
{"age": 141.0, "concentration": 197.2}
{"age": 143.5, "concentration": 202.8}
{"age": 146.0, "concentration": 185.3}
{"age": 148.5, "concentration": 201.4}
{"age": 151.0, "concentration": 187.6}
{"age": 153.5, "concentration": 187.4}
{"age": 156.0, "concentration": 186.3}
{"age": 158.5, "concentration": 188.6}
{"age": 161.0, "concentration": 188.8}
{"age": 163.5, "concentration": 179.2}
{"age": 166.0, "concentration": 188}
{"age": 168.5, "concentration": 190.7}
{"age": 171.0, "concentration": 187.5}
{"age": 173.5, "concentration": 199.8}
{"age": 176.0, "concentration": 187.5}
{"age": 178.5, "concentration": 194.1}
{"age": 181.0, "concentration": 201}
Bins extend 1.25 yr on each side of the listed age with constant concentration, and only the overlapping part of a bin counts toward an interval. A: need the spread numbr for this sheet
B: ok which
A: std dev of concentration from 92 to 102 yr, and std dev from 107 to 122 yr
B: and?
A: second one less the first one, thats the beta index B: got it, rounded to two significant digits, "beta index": 2.4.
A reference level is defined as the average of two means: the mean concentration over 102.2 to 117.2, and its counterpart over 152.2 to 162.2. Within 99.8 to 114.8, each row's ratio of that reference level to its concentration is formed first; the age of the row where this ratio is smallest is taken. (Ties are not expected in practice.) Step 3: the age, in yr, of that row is 111.0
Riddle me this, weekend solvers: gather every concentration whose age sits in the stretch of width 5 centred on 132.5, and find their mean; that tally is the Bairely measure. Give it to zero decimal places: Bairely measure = 215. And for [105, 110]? 186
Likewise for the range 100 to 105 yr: 181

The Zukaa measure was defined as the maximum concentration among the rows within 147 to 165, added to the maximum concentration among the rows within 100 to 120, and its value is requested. 392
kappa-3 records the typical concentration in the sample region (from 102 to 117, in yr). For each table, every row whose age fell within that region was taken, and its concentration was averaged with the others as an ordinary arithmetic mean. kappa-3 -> 185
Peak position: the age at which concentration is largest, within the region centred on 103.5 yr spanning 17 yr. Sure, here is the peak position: 111.0 yr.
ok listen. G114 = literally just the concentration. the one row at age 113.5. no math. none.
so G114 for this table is 185.9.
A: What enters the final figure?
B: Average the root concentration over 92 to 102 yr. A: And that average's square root 3.65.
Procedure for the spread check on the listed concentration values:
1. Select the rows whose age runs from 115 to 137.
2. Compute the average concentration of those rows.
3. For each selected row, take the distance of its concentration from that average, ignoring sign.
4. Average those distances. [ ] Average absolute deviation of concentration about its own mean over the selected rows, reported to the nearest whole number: 10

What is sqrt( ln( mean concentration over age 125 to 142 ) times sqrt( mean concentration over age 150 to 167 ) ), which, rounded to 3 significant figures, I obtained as 8.54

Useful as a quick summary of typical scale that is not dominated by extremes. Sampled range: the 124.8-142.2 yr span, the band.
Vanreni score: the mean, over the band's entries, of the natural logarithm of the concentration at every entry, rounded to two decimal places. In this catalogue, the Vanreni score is 5.34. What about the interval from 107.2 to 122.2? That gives 5.23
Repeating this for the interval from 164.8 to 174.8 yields 5.25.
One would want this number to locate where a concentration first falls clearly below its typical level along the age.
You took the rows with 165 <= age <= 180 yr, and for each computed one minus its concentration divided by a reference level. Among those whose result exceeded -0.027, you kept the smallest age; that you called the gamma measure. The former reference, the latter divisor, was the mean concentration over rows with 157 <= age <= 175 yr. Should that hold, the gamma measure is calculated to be 166.0 yr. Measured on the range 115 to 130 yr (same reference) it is 116.0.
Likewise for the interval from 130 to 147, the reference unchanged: 146.0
